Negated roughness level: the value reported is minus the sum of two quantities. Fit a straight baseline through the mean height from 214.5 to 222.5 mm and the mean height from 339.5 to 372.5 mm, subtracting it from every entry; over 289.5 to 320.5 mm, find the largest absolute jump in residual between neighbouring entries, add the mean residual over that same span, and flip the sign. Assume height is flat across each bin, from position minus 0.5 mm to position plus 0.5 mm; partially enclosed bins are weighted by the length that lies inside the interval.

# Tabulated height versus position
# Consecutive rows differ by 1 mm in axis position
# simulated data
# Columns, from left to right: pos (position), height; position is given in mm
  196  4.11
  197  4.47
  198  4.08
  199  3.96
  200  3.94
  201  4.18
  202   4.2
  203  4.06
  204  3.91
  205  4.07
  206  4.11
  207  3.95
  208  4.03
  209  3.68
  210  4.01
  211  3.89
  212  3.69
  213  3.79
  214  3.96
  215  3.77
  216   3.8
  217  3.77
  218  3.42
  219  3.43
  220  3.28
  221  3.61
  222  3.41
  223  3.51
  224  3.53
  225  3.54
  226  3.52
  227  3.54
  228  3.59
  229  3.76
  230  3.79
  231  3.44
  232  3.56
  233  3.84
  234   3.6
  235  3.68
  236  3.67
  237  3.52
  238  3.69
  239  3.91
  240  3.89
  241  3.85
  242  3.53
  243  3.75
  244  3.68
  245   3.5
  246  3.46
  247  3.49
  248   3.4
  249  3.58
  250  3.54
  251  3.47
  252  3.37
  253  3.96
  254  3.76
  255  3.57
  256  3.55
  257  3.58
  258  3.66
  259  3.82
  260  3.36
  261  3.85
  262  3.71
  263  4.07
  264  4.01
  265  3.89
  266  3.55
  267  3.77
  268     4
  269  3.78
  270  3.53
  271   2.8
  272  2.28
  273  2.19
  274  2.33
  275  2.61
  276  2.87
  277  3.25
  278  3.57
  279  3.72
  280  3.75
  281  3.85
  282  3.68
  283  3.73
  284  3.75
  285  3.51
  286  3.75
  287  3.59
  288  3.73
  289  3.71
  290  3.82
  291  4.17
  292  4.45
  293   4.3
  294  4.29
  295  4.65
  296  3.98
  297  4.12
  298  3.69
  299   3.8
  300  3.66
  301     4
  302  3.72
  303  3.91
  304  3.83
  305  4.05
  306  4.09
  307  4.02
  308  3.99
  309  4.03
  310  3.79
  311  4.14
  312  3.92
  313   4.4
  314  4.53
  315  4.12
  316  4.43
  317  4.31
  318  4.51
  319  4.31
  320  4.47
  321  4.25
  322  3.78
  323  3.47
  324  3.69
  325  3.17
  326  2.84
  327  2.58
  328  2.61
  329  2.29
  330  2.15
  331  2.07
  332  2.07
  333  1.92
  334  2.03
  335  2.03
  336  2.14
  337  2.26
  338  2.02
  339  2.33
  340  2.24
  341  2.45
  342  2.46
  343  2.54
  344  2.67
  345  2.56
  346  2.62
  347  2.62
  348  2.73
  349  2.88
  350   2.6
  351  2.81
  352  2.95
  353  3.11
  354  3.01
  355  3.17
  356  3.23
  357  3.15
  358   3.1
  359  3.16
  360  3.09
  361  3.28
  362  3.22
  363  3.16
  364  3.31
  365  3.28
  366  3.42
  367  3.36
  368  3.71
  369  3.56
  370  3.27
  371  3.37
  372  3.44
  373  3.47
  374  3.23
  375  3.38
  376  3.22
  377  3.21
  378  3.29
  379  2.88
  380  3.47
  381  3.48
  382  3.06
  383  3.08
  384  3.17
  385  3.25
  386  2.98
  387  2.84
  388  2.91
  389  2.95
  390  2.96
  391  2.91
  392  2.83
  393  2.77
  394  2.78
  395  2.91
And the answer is -1.6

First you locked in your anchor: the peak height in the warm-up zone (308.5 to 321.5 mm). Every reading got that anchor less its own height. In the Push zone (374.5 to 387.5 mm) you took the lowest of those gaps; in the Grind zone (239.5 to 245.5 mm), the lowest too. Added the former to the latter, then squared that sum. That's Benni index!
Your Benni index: 2.9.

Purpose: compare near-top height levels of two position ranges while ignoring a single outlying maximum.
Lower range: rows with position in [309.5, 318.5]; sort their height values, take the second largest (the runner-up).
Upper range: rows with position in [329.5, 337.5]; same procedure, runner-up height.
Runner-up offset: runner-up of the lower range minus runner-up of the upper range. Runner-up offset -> 2.36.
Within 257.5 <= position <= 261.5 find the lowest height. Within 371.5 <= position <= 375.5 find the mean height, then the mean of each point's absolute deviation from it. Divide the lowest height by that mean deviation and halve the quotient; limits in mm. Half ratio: 22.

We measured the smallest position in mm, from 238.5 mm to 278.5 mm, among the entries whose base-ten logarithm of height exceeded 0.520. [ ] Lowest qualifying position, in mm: 239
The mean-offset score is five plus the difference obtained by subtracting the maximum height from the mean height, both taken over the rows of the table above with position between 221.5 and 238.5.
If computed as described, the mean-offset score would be 4.76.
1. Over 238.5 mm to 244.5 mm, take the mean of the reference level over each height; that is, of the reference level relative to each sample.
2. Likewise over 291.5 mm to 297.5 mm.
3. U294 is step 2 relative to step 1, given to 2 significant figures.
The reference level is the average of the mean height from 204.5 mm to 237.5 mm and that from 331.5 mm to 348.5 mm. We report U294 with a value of 0.88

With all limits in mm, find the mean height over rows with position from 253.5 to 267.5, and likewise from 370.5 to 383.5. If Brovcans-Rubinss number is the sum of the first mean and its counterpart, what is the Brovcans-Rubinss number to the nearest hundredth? 7.00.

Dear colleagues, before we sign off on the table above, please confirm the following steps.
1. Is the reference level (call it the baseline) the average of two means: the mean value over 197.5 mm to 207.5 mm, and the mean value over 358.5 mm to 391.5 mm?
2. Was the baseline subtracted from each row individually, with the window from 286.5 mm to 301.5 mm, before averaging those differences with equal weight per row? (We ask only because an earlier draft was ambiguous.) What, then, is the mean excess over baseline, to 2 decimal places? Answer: 0.36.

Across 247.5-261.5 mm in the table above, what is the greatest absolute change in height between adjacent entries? 0.59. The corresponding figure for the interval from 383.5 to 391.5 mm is 0.27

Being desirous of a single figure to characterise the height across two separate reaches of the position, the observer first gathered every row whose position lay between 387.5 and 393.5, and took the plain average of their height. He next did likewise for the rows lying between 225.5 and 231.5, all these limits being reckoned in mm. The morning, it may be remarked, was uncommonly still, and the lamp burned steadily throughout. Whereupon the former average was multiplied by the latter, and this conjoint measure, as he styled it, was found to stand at 10.4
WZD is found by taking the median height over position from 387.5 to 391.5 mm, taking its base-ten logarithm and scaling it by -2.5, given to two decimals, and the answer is -1.17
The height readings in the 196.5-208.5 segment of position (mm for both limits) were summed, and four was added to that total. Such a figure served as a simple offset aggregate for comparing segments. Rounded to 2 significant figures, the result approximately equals 53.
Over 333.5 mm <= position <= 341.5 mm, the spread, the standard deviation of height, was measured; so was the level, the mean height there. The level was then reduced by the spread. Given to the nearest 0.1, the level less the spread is 2.0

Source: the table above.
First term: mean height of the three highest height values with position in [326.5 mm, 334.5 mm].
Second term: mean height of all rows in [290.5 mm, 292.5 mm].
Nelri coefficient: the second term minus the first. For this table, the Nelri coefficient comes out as 1.8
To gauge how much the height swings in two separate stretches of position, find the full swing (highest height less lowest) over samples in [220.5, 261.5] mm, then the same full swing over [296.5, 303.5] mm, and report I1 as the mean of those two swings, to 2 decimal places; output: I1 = 0.53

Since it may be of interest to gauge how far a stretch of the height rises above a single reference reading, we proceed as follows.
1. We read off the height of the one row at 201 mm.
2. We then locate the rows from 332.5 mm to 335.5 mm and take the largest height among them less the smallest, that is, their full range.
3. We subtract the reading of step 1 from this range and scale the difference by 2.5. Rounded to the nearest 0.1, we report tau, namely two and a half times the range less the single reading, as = -10.2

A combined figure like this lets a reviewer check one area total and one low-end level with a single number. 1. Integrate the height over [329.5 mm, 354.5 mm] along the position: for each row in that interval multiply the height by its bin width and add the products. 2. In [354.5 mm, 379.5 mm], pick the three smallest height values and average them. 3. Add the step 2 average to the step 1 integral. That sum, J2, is 64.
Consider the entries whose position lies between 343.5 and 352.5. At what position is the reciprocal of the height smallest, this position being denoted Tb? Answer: 352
